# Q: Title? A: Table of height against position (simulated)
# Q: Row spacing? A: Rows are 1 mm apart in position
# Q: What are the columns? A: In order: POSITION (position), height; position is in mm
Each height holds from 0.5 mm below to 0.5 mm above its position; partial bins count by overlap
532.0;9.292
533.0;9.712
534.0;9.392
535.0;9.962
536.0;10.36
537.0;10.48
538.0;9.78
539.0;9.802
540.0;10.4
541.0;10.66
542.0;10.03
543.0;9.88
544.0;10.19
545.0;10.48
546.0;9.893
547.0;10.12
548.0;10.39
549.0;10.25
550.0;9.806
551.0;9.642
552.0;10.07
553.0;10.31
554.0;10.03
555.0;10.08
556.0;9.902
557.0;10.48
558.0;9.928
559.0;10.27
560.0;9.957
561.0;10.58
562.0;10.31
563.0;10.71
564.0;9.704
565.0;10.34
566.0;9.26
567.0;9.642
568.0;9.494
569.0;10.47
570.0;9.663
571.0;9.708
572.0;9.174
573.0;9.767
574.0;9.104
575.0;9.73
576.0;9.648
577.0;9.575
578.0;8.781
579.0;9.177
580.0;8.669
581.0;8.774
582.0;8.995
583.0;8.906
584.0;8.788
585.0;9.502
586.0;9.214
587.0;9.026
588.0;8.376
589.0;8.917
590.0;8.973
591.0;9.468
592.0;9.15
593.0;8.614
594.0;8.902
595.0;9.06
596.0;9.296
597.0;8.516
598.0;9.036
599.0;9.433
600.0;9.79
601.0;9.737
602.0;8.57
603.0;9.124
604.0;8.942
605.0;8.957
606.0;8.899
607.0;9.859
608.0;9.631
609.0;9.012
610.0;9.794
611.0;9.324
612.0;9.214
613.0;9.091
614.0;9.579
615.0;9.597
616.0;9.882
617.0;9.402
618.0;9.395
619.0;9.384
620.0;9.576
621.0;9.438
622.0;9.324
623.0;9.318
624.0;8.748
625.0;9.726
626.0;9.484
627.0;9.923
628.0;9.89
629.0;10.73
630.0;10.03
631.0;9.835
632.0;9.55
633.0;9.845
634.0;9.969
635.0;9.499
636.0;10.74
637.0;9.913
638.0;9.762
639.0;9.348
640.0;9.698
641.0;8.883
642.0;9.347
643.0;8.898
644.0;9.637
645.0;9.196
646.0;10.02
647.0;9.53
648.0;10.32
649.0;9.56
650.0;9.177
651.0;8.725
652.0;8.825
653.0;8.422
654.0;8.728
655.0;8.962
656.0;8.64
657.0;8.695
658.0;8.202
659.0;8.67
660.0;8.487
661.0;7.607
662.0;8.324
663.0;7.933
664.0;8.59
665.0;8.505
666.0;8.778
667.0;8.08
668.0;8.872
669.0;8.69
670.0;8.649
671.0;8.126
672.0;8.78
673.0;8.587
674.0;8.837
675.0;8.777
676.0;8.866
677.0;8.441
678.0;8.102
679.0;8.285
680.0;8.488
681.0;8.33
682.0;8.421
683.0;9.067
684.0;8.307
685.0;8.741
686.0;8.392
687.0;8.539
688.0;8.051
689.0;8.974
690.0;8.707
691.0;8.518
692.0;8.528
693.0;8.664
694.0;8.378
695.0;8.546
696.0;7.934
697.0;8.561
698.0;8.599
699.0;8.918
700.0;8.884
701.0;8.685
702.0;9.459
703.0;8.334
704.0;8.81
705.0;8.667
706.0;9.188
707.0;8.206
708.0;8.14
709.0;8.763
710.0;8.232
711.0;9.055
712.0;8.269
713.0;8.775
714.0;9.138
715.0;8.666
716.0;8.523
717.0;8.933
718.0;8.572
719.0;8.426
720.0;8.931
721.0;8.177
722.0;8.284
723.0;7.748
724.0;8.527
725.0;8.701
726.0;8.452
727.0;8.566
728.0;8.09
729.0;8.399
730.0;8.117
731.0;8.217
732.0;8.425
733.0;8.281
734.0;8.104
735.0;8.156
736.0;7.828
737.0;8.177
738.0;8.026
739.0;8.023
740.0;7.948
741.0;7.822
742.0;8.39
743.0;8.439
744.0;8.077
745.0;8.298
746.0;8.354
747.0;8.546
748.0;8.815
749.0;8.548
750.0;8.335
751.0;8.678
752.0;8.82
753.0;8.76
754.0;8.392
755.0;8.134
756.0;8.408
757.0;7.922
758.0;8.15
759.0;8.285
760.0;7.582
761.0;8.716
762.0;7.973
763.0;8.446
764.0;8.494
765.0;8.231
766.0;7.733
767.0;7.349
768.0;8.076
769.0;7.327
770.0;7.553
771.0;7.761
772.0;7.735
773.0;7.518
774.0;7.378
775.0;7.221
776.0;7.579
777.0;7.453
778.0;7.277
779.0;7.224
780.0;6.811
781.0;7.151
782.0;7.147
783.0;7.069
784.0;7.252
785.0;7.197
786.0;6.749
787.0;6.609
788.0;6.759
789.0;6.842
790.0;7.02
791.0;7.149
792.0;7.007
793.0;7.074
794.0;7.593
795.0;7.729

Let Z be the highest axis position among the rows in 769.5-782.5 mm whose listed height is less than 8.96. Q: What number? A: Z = 782.0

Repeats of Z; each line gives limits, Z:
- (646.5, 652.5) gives 652.0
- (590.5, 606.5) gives 606.0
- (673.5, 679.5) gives 679.0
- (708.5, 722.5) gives 722.0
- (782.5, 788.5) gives 788.0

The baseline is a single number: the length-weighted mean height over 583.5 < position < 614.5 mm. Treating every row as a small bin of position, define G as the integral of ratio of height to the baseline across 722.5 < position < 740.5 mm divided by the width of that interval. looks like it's 0.90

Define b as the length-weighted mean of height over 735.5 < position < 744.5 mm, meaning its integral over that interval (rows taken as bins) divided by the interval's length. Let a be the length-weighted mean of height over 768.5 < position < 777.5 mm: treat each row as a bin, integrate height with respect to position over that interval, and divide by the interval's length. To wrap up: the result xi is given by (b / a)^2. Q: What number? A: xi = 1.16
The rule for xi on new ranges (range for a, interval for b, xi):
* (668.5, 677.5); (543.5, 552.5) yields 1.36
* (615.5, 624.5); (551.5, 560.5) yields 1.16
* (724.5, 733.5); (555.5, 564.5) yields 1.49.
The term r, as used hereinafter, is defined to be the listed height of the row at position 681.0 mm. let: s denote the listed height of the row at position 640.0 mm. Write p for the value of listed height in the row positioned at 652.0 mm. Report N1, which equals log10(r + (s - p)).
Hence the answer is 0.96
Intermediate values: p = 8.825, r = 8.33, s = 9.698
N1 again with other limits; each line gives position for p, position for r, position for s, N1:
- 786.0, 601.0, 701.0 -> 1.07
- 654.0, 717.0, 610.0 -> 1.00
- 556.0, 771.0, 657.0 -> 0.82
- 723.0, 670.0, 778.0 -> 0.91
